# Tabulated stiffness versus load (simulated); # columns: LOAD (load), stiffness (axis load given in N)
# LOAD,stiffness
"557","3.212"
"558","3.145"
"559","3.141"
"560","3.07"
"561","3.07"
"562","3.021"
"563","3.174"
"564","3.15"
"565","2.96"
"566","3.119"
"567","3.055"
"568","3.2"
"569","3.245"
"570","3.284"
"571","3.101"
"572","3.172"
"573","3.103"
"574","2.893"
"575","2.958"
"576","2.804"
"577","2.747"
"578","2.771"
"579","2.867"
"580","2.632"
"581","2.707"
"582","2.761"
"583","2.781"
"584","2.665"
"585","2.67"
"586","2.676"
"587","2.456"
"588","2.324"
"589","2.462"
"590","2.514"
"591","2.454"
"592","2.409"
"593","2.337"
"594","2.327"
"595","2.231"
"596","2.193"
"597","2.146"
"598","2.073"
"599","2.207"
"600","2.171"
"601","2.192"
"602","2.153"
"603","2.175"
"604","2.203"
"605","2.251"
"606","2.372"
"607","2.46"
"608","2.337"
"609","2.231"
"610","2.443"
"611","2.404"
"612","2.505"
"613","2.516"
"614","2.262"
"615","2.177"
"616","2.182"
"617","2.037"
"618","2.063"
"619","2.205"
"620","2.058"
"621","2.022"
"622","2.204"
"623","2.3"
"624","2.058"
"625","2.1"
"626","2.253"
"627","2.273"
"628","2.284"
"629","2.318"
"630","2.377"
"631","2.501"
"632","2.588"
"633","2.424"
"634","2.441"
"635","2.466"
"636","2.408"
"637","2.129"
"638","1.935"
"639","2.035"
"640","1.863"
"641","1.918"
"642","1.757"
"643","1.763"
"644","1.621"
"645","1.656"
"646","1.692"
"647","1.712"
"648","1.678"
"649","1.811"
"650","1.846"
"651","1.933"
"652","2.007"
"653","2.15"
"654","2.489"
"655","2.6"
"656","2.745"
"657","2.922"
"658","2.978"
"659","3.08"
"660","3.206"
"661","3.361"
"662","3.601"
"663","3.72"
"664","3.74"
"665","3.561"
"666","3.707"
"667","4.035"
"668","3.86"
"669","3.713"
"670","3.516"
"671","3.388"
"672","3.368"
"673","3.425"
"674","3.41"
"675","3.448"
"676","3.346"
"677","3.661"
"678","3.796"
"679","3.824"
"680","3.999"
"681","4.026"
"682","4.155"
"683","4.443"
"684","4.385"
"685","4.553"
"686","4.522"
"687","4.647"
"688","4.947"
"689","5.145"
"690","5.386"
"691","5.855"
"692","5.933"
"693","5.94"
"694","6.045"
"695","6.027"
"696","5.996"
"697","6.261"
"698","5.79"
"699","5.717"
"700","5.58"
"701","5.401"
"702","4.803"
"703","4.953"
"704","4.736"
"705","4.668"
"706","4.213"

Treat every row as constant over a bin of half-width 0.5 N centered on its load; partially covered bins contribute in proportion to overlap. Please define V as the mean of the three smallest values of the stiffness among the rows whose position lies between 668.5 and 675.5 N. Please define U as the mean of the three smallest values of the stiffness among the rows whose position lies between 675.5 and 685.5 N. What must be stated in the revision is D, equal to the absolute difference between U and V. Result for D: 0.21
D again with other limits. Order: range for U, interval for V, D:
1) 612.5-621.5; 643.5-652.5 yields 0.39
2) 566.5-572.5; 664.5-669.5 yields 0.55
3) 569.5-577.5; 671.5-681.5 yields 0.56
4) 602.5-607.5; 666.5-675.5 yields 1.18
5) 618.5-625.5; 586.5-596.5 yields 0.20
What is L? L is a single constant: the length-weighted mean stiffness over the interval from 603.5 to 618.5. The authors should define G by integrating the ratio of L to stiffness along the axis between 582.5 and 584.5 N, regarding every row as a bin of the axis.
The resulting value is 1.69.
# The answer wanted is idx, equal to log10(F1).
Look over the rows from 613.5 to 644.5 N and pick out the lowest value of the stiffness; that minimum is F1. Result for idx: 0.21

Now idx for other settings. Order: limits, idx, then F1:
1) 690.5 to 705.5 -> 0.67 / 4.668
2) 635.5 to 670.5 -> 0.21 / 1.621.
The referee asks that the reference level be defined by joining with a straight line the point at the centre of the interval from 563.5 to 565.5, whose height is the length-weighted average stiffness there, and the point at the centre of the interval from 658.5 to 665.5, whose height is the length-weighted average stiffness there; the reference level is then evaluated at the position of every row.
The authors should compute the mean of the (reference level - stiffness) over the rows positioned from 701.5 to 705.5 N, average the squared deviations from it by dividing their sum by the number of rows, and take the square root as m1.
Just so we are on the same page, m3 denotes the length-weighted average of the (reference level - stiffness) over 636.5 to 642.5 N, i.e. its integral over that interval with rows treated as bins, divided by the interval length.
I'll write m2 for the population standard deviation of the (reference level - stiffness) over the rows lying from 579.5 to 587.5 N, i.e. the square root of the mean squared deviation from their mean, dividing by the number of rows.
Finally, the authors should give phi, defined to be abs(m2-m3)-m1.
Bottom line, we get 1.2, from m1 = 0.11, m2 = 0.10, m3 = 1.4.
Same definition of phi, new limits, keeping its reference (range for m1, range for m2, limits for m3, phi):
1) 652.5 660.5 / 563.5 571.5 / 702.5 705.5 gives 0.9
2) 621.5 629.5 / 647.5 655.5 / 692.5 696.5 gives 2.6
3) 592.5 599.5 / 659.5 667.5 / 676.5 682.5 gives 0.5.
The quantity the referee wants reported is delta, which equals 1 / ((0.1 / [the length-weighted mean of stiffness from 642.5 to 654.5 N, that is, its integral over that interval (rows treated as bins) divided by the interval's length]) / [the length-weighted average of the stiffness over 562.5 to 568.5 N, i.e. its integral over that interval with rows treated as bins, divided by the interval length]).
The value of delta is 58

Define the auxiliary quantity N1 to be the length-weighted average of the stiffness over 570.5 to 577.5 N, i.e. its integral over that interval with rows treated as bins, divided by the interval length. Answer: 3.0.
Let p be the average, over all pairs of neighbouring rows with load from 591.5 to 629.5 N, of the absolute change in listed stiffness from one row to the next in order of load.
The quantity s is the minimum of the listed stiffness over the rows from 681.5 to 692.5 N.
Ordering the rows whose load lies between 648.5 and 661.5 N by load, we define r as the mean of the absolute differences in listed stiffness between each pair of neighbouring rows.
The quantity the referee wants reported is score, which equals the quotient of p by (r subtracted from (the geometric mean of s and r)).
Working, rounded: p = 0.083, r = 0.129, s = 4.155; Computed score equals 0.14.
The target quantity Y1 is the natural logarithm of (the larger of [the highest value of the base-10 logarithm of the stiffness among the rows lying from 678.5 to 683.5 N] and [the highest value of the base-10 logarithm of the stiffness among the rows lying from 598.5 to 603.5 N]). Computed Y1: -0.43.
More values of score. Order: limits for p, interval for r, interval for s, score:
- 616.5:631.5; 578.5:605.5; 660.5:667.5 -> 0.23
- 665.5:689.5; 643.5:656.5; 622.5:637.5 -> 0.39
